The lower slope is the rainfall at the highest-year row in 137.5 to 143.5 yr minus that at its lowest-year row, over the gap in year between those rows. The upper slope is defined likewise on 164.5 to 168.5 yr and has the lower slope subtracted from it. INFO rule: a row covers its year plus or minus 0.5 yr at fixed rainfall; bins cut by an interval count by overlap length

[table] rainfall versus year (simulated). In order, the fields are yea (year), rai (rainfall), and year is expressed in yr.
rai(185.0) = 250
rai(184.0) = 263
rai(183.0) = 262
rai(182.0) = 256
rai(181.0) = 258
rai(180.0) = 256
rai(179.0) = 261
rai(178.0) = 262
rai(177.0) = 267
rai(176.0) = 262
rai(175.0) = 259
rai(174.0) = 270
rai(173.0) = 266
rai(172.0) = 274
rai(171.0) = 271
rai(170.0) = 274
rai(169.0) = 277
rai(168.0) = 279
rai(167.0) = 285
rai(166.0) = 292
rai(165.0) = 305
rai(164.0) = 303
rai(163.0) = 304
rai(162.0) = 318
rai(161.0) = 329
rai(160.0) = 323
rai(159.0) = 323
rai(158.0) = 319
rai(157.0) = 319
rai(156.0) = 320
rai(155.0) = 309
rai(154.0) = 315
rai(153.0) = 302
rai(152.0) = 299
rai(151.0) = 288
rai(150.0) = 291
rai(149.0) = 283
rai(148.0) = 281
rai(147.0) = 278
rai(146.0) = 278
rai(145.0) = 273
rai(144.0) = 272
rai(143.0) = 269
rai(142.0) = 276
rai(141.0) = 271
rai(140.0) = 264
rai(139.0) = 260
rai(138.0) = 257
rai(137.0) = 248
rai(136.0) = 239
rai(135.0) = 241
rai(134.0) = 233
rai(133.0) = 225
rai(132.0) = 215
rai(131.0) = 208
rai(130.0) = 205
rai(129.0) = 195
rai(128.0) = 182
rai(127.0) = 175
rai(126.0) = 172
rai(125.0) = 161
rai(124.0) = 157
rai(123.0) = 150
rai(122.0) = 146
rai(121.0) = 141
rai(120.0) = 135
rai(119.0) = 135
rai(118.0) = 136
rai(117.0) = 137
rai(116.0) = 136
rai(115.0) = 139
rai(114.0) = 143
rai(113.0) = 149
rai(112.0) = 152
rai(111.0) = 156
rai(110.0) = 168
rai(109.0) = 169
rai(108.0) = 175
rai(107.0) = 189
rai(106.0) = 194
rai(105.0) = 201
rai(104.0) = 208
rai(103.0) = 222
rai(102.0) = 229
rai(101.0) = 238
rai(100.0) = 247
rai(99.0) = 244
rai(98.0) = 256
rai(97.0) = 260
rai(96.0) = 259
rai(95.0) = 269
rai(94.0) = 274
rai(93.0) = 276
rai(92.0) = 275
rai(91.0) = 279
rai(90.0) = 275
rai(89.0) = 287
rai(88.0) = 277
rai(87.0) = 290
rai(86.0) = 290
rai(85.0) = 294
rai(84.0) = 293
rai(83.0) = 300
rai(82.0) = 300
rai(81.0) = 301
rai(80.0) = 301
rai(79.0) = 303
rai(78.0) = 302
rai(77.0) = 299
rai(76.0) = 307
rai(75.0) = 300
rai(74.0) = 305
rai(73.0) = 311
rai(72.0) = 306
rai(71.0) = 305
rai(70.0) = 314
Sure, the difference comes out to -11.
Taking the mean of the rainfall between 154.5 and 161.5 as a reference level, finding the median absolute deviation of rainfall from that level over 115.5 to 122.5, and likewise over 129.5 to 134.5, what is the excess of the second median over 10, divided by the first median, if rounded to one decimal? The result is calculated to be 0.5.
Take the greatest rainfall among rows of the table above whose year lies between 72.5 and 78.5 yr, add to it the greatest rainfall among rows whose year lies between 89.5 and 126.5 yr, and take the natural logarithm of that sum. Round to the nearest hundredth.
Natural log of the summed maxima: 6.38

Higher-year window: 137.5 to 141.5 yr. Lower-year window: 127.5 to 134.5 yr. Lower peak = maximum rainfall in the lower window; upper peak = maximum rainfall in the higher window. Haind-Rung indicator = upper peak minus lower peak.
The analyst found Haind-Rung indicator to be 38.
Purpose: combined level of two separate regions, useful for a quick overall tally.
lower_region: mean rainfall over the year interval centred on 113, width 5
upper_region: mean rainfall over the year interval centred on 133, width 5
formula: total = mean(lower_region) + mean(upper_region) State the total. 372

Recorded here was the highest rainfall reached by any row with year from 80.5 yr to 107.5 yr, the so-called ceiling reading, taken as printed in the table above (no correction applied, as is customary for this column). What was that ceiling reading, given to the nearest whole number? 301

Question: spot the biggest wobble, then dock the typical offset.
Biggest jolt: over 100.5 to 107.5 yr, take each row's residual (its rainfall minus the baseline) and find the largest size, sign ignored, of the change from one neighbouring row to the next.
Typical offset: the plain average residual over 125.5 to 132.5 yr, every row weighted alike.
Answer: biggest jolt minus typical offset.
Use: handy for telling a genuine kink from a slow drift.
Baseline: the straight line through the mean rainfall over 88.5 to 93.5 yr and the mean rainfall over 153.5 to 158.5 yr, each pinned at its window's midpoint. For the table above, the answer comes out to 122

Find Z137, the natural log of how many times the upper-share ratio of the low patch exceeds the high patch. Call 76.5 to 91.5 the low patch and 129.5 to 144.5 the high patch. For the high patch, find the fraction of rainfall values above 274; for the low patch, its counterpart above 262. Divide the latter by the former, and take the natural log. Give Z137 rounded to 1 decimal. 2.7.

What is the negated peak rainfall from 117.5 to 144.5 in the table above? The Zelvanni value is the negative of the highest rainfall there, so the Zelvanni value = -276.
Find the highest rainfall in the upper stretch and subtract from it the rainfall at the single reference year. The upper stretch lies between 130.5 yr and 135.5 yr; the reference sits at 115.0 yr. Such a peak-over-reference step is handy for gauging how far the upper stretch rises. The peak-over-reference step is 102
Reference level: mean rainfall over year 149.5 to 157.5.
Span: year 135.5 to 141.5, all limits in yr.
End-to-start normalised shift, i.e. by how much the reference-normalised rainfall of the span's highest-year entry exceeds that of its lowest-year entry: 0.10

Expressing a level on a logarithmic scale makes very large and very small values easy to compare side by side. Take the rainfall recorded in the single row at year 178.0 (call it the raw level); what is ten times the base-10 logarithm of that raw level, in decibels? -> 24.2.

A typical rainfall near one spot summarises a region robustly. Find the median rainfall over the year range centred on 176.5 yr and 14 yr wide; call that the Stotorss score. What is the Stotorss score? 262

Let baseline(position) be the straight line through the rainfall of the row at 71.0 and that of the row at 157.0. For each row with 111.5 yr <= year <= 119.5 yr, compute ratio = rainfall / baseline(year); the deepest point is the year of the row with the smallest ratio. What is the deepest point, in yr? 119.0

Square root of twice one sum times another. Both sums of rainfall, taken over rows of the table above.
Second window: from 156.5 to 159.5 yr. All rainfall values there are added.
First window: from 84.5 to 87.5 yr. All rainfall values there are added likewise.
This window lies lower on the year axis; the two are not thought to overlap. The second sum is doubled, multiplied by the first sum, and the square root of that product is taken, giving 1296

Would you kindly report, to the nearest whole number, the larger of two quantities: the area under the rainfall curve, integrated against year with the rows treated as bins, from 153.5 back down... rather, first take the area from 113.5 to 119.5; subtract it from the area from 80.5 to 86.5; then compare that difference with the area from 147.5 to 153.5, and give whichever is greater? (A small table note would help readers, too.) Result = 1744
